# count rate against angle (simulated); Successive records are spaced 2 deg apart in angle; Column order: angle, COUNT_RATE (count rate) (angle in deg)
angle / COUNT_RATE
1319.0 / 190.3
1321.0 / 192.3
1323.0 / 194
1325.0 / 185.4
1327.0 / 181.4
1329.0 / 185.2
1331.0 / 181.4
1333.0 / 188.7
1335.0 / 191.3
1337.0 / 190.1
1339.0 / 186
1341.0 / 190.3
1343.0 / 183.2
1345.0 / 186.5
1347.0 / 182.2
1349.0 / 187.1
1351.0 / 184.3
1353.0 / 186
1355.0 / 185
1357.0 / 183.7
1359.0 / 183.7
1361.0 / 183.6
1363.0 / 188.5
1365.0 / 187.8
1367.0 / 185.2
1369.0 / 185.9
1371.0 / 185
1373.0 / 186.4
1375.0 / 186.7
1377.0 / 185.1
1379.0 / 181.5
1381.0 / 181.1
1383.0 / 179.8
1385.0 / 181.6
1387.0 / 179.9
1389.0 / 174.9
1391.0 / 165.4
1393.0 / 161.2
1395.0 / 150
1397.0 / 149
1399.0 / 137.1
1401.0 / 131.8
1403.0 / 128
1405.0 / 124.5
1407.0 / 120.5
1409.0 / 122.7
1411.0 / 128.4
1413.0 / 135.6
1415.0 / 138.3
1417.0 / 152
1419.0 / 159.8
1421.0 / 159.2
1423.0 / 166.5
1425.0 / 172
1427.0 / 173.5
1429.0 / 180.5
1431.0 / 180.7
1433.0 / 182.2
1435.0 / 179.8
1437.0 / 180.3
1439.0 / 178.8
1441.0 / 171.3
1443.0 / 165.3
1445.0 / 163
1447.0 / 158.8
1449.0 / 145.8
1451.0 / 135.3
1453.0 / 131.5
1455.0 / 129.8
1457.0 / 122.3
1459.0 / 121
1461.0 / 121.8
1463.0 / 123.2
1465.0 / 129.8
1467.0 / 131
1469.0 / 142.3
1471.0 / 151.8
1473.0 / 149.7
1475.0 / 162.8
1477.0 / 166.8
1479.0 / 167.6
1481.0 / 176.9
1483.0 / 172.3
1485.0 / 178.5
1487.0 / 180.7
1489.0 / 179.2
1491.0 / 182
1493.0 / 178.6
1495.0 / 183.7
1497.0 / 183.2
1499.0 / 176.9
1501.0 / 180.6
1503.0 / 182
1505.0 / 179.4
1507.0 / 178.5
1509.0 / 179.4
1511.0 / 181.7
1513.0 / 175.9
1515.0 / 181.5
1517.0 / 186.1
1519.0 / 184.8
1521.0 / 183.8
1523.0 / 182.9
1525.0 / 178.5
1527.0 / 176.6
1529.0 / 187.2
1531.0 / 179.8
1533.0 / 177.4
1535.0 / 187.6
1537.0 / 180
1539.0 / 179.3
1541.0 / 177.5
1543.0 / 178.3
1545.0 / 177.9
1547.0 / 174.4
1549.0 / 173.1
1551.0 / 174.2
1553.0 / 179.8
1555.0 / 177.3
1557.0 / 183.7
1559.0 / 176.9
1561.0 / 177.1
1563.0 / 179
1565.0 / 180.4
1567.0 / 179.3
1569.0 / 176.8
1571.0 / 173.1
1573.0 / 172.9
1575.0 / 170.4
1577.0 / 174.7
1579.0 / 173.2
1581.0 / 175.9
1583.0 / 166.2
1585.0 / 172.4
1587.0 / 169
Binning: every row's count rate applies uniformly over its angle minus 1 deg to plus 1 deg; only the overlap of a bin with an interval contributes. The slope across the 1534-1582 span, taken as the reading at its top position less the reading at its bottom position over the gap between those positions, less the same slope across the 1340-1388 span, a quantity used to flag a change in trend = -0.03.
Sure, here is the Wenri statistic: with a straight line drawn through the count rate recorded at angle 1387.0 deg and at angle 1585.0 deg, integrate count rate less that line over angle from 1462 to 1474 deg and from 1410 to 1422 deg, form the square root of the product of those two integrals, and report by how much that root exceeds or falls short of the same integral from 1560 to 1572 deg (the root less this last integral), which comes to 377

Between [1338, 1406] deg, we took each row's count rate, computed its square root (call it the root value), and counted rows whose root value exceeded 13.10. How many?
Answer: 26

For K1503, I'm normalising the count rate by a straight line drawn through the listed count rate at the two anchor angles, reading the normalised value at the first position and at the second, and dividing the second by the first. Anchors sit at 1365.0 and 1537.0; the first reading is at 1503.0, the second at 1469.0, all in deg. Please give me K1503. 0.78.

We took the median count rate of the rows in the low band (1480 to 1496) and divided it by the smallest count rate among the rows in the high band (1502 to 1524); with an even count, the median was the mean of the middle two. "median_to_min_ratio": 1.02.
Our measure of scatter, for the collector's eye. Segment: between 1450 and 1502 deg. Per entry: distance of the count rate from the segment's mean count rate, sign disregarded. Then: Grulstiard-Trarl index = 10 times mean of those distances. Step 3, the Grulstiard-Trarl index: 218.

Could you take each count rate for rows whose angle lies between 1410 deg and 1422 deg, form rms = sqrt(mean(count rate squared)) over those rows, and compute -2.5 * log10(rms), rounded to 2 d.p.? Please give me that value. -5.41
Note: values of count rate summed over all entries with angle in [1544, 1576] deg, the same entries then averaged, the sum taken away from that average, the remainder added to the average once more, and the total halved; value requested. -1237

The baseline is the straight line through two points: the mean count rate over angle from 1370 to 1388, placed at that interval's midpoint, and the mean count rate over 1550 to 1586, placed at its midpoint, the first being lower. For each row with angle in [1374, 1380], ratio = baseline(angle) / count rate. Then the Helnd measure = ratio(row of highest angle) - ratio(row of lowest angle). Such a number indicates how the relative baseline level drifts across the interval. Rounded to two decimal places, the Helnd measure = 0.03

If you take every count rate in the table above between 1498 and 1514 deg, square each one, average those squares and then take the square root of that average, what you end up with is 179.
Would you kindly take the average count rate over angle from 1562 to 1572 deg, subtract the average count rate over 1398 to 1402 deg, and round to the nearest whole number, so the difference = 43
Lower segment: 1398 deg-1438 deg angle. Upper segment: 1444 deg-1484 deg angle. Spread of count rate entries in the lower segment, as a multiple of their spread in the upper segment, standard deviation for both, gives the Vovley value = 1.2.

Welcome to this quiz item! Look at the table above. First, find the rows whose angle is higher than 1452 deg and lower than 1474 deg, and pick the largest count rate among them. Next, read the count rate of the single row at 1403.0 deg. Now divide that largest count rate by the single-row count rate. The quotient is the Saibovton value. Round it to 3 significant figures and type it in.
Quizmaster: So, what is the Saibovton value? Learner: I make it 1.19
